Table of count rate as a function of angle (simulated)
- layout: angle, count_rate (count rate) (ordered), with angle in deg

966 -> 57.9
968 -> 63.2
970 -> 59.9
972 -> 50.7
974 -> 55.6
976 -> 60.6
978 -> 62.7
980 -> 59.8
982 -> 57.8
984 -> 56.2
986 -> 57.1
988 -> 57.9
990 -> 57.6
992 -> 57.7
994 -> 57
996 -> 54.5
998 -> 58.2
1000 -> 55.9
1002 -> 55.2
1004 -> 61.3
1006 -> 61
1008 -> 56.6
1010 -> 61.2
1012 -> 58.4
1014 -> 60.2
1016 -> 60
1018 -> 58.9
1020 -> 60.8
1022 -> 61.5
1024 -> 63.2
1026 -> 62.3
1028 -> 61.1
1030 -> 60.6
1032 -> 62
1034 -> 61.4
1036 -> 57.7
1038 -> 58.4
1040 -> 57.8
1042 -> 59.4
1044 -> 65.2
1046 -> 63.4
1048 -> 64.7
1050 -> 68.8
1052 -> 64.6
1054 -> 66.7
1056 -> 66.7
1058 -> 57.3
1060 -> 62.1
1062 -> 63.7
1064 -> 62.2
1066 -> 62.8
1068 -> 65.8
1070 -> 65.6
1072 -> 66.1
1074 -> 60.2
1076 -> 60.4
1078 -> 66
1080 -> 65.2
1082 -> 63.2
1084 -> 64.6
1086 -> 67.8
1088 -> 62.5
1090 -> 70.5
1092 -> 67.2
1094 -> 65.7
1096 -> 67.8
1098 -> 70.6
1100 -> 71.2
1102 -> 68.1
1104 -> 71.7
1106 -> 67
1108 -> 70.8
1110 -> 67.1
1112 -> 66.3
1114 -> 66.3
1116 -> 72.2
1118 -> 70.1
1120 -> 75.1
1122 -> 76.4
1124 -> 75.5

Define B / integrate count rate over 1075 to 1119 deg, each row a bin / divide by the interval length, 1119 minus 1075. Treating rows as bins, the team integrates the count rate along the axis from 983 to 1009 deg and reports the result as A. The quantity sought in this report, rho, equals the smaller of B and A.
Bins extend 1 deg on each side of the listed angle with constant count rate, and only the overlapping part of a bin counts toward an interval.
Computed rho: 67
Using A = 1492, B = 67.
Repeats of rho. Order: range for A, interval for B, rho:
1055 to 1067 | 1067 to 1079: 64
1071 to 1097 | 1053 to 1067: 63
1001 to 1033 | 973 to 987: 59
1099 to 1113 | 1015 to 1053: 62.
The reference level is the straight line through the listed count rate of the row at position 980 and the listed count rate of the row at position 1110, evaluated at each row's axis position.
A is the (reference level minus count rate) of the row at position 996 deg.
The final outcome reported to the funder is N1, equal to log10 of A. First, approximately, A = 6.2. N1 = 0.8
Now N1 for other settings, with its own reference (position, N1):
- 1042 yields 0.6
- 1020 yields 0.1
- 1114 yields 0.0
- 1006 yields -0.6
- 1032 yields -0.1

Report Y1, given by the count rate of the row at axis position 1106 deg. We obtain 67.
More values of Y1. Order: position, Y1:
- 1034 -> 61.4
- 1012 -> 58.4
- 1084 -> 64.6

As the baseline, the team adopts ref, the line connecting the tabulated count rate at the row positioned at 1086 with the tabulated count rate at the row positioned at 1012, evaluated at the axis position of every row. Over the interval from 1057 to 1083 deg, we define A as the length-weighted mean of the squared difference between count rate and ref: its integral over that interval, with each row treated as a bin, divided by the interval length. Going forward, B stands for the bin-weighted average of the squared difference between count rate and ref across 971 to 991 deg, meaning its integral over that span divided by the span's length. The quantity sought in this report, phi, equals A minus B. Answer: -6.1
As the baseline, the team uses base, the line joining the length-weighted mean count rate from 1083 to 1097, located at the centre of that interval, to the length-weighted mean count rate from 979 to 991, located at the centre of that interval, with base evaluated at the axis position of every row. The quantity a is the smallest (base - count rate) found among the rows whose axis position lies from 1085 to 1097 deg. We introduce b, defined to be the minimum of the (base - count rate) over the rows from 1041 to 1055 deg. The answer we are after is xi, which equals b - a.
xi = -2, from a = -4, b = -5.6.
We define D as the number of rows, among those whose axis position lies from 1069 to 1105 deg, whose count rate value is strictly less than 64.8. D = 5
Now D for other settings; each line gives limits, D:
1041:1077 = 11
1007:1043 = 18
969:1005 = 18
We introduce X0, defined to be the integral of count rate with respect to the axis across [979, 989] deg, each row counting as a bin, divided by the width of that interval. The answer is 58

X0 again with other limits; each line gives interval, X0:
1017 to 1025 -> 61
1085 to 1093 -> 67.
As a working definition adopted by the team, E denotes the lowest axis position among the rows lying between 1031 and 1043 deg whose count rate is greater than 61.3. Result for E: 1032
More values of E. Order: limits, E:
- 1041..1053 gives 1044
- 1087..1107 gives 1088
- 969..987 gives 978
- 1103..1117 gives 1104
